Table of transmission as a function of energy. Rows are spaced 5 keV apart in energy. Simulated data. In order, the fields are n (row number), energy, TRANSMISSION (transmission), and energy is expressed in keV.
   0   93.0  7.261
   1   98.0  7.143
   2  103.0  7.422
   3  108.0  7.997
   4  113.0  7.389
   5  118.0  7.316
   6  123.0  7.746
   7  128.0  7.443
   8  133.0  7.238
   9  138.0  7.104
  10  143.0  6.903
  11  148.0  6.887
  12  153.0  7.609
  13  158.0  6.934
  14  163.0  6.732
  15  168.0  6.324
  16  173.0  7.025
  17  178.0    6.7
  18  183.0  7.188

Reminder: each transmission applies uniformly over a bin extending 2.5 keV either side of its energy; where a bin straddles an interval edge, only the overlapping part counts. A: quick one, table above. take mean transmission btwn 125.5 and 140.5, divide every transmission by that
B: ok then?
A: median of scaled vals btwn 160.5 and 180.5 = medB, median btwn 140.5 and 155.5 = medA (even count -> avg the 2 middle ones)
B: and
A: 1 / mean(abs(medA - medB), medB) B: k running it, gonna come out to 2.10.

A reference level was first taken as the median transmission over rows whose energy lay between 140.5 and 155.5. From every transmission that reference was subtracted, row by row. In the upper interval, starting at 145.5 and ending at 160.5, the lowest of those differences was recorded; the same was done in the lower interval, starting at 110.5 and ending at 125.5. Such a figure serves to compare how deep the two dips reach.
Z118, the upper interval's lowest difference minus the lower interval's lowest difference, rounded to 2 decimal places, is -0.43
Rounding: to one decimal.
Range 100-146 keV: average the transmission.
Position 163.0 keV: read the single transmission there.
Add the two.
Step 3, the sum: 14.1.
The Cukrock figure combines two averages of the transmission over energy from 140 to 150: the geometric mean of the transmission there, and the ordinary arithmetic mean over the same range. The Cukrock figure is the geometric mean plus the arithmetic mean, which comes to 13.8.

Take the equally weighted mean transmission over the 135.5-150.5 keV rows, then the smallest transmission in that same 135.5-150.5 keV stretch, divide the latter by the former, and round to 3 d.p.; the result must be 0.989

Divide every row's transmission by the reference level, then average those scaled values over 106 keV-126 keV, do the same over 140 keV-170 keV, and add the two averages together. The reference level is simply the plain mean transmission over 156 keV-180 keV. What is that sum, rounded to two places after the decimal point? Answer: 2.15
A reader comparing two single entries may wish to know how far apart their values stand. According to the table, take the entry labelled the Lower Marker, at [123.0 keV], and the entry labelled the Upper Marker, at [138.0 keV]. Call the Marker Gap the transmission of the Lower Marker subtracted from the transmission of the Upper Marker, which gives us -0.64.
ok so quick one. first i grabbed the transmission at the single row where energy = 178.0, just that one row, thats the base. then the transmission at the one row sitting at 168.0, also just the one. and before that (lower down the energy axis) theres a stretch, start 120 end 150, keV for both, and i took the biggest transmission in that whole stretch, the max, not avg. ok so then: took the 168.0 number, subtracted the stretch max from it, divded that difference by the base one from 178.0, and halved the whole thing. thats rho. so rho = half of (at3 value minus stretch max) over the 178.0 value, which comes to -0.106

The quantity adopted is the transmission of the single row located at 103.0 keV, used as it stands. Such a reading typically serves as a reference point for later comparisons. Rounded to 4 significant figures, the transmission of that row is 7.422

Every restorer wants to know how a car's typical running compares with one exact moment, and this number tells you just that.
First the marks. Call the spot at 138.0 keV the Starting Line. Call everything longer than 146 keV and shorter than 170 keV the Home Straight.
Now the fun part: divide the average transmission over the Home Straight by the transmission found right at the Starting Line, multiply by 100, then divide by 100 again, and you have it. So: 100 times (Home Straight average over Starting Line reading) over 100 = 0.97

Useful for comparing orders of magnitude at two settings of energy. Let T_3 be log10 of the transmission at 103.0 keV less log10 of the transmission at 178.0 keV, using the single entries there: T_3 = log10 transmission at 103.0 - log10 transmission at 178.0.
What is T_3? 0.044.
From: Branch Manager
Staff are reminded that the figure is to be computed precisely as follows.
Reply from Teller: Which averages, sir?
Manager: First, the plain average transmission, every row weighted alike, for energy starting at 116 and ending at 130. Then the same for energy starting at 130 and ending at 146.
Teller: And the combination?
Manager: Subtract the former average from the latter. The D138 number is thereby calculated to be -0.42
